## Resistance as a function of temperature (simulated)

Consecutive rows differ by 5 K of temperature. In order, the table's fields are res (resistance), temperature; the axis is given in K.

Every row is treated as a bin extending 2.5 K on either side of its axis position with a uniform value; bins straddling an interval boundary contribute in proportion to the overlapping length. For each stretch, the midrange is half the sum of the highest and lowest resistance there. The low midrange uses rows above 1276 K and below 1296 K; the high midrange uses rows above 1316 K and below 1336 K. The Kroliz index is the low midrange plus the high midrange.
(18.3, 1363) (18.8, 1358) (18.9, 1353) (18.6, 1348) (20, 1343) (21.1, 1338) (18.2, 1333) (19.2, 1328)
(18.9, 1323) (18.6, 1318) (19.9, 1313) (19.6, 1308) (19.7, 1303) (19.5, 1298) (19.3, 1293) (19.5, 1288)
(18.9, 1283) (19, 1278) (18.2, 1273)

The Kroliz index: 37.9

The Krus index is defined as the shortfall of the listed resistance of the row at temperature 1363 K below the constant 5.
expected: -13.3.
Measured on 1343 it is -15.0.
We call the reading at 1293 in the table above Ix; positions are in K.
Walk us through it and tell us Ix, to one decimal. 19.3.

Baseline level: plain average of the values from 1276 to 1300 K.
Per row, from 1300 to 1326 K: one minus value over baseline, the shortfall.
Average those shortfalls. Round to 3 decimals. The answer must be -0.005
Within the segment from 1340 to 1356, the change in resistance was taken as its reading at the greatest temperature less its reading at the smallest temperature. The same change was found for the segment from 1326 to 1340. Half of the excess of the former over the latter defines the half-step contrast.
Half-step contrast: -1.5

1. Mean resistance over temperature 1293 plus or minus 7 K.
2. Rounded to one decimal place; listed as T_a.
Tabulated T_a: 19.4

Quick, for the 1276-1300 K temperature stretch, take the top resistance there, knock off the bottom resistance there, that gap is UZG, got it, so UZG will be 0.6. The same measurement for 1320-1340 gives 2.9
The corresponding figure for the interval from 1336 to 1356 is 2.5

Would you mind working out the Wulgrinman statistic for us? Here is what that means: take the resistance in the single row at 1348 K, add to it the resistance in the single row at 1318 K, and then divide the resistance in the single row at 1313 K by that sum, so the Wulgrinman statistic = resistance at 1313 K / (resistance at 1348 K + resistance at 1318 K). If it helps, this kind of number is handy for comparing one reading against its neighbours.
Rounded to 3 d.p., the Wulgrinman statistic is 0.535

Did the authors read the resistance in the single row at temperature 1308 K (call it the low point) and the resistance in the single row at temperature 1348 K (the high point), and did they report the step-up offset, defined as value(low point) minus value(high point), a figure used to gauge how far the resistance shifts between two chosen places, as 1.0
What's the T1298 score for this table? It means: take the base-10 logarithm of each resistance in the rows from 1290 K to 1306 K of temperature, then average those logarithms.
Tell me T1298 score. 1.29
